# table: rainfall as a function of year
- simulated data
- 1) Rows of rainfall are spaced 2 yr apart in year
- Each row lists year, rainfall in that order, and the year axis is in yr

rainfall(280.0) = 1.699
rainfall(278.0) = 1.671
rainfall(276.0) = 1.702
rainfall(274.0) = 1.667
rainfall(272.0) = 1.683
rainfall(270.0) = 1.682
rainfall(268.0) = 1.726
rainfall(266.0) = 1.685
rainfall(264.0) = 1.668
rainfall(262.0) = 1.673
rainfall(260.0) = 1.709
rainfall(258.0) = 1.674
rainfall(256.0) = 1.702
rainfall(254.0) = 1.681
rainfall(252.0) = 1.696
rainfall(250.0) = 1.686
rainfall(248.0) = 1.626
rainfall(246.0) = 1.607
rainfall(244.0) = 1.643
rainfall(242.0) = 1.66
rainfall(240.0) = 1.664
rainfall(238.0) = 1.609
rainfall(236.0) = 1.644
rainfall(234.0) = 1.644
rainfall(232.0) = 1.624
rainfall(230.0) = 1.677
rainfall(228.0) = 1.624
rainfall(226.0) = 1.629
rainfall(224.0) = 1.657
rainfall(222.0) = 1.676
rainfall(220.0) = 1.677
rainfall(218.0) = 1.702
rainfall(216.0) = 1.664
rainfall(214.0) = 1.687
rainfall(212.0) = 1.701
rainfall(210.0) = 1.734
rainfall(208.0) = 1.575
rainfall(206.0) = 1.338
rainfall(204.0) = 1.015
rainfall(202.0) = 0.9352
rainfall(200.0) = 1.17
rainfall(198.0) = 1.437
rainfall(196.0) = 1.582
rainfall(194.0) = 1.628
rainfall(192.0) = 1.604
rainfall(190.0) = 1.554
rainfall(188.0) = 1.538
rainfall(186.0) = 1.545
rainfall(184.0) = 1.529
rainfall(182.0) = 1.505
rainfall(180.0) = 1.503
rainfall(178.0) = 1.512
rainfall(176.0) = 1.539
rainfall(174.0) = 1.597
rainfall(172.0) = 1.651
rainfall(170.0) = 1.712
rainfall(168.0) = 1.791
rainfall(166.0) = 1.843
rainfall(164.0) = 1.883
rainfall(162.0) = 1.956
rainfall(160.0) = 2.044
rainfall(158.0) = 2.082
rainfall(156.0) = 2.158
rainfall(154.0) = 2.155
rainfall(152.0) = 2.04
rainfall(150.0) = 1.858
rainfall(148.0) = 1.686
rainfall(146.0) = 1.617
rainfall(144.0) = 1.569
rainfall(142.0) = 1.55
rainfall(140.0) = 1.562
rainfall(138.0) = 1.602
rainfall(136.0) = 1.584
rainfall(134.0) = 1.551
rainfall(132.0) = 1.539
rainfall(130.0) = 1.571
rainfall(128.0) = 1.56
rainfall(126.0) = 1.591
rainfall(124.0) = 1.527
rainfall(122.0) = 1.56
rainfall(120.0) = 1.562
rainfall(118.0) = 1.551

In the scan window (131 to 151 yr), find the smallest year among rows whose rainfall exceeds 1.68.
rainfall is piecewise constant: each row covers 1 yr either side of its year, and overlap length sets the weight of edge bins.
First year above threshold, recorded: 148.0 yr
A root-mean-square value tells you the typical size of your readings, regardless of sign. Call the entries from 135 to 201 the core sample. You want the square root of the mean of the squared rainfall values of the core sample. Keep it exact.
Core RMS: 1.70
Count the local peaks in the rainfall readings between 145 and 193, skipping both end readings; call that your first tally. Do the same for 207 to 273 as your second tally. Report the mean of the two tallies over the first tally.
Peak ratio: 2.5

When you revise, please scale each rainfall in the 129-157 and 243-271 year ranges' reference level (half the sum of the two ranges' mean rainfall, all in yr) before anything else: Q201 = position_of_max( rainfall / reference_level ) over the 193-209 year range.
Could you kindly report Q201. 194.0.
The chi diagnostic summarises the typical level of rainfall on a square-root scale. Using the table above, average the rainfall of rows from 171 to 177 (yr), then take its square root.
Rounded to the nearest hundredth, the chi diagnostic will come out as 1.26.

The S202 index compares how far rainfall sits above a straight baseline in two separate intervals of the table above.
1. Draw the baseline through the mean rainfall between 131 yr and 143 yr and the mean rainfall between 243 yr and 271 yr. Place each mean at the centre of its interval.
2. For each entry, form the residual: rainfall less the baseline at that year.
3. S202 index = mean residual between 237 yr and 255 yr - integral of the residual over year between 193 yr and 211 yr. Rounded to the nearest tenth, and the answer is 4.4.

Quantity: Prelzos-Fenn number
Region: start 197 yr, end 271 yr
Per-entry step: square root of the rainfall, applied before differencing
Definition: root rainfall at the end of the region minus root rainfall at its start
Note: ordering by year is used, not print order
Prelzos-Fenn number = 0.098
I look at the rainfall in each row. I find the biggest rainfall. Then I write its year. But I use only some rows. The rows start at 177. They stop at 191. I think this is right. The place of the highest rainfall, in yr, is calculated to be 190.0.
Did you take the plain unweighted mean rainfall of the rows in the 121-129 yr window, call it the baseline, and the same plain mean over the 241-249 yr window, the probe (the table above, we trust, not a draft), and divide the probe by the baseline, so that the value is 1.05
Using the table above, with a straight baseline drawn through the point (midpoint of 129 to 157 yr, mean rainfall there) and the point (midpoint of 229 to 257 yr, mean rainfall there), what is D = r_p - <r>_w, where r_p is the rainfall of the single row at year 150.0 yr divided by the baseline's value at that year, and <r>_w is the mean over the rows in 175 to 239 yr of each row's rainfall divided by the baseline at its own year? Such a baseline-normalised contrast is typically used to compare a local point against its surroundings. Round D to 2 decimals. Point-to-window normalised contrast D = 0.16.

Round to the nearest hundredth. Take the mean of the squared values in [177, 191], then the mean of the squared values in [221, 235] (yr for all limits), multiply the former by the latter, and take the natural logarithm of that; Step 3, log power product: 1.84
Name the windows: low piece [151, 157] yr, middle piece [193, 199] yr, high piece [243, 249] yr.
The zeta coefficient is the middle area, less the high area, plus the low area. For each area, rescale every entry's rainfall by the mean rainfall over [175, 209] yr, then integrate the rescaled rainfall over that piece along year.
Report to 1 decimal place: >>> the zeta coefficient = 8.5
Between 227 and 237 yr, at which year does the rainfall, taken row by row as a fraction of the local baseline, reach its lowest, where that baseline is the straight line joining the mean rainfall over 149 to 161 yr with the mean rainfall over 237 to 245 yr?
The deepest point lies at 228.0 yr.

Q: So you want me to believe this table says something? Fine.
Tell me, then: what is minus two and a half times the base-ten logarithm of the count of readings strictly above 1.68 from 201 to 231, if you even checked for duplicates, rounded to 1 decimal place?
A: -1.5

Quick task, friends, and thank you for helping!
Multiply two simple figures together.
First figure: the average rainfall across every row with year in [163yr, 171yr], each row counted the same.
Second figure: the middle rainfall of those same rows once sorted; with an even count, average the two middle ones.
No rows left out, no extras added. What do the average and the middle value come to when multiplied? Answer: 3.3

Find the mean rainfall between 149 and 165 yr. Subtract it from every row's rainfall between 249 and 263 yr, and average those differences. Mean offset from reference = -0.33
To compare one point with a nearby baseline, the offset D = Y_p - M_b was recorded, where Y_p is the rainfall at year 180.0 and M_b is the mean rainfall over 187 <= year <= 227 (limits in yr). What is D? -0.022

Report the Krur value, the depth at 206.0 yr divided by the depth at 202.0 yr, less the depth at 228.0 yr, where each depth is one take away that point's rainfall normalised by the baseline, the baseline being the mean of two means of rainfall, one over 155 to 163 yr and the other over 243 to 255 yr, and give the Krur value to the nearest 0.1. 0.4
